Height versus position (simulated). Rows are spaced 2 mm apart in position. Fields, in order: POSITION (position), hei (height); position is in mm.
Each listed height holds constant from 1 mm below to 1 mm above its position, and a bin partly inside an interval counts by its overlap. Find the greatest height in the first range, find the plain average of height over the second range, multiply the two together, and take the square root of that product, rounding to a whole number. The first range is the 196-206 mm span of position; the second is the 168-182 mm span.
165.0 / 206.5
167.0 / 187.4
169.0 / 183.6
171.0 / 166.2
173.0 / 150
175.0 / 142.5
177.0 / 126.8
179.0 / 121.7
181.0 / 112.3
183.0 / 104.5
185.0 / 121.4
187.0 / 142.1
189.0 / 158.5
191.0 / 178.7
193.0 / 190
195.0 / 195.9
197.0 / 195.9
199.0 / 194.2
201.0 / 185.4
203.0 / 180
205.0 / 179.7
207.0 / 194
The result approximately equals 168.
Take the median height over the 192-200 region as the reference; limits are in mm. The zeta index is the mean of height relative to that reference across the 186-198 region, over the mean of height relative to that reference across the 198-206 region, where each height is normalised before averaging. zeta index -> 0.96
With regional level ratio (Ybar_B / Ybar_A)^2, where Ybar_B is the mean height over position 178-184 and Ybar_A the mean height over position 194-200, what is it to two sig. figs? 0.33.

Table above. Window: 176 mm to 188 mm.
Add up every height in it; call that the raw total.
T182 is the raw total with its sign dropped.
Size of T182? 729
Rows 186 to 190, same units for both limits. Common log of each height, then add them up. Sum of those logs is 4.35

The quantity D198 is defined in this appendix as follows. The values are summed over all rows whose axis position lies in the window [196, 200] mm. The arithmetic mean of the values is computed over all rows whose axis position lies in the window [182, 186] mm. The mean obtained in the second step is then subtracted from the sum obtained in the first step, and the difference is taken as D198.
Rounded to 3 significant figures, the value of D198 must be 277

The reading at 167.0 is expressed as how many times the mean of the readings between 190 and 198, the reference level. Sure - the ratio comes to 1.0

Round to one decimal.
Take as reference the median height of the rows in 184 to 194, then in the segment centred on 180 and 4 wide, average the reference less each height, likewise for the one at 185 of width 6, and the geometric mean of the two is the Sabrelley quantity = 38.6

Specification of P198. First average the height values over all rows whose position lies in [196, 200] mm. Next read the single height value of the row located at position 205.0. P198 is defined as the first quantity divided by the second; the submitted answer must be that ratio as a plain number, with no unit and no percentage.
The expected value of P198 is 1.1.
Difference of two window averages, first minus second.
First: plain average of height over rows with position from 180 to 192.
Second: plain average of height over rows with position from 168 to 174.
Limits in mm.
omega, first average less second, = -30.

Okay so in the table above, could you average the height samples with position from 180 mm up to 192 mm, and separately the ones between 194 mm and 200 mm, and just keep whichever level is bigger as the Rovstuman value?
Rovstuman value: 195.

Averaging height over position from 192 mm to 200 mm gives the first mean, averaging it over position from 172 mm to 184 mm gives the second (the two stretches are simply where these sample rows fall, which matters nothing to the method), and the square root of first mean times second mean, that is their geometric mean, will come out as 157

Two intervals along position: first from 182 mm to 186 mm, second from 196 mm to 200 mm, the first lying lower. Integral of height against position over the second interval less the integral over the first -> 328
